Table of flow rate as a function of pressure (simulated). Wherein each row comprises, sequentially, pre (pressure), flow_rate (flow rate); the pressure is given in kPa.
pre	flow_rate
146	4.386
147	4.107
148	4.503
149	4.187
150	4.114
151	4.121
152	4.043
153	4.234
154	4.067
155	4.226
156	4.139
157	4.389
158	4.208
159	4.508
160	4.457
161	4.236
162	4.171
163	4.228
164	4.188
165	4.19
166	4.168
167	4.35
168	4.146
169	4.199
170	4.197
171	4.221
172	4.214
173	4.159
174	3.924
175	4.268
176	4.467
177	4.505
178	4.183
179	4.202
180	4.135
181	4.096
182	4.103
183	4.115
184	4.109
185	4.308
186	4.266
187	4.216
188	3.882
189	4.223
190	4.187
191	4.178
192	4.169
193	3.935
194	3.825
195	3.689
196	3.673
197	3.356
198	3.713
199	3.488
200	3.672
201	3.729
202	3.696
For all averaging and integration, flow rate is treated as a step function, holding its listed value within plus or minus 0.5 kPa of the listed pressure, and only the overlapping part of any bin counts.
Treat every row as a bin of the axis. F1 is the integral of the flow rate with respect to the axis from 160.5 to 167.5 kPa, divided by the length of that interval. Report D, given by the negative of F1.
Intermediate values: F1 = 4.22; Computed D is -4.22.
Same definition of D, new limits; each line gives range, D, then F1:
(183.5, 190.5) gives -4.17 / 4.17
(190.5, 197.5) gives -3.83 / 3.83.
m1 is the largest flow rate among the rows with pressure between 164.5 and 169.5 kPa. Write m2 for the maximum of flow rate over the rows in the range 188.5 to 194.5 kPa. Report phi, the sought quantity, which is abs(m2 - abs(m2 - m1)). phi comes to 4.10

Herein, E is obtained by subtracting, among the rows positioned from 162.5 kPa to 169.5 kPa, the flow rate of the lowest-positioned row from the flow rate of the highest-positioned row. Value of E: -0.03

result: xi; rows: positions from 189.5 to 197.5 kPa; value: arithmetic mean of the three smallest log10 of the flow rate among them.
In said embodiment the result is 0.553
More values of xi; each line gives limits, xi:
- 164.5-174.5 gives 0.610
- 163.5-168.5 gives 0.620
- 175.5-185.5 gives 0.613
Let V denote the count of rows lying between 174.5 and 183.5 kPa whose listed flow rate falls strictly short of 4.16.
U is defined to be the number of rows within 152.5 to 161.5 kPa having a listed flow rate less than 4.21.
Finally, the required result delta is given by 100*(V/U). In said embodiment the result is 133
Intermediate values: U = 3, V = 4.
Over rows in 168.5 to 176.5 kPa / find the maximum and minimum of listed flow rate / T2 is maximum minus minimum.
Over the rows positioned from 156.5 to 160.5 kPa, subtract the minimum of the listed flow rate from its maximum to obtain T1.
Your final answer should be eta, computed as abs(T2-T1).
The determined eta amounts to 0.24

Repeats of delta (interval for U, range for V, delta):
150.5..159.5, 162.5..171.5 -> 20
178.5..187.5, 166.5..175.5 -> 50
